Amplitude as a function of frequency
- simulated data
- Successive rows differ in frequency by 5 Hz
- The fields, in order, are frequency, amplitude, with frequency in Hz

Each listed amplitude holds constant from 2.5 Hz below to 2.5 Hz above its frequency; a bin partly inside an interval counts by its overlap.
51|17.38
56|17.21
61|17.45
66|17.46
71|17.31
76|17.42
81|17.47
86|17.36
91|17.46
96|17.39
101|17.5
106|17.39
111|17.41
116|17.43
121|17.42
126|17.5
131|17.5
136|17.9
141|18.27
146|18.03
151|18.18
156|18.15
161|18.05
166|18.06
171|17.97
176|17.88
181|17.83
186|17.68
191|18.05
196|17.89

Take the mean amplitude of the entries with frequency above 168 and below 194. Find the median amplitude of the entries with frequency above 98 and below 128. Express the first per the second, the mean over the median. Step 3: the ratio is 1.026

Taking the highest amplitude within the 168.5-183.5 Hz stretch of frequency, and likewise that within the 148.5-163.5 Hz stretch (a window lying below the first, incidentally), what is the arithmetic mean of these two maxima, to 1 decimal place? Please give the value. 18.1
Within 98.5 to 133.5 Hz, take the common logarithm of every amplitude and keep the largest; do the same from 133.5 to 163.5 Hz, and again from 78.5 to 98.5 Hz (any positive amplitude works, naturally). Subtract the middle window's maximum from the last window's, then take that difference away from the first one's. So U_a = 1.262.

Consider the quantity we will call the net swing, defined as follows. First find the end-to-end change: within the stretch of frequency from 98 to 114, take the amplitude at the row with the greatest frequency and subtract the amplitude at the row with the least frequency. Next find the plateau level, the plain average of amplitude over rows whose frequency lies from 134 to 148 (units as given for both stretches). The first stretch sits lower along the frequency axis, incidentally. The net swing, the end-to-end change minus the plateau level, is -18.2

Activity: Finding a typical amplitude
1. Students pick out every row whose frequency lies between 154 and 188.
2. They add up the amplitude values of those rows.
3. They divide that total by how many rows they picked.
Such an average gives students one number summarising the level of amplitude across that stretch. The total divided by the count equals 17.9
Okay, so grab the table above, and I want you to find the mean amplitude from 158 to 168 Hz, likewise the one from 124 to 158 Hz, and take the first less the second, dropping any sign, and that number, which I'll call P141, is 0.12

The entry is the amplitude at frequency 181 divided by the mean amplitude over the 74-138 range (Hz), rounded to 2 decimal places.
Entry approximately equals 1.02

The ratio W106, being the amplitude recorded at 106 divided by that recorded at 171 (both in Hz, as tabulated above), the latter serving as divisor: 0.968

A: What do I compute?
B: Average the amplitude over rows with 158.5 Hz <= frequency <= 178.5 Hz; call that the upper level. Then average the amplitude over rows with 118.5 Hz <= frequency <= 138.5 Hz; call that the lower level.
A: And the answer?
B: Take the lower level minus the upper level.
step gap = -0.41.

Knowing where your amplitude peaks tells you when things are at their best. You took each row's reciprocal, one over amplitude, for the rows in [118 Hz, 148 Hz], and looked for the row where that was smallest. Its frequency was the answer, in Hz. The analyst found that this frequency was 141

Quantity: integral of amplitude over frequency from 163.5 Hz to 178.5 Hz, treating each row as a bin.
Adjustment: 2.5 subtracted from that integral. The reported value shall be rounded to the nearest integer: 267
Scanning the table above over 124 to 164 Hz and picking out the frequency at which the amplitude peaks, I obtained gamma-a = 141 Hz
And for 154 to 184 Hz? 156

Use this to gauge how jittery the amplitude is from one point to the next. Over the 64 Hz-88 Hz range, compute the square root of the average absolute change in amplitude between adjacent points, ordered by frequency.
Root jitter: 0.324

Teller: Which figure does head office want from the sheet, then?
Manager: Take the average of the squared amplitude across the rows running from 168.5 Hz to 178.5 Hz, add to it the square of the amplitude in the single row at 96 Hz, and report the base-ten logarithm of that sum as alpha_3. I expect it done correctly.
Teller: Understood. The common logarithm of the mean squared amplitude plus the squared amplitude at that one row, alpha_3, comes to 2.79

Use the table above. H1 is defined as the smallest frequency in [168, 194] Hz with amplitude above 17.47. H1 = 171 Hz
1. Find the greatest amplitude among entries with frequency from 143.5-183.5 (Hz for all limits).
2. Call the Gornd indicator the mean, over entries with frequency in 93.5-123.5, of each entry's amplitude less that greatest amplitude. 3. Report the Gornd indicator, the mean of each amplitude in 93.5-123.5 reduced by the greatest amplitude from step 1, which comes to -0.8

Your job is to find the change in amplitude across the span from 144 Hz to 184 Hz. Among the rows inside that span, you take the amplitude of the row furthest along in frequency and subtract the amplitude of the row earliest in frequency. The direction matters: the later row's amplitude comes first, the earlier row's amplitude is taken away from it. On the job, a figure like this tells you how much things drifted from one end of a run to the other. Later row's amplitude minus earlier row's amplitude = -0.20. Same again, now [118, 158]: 0.73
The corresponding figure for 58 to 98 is -0.06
